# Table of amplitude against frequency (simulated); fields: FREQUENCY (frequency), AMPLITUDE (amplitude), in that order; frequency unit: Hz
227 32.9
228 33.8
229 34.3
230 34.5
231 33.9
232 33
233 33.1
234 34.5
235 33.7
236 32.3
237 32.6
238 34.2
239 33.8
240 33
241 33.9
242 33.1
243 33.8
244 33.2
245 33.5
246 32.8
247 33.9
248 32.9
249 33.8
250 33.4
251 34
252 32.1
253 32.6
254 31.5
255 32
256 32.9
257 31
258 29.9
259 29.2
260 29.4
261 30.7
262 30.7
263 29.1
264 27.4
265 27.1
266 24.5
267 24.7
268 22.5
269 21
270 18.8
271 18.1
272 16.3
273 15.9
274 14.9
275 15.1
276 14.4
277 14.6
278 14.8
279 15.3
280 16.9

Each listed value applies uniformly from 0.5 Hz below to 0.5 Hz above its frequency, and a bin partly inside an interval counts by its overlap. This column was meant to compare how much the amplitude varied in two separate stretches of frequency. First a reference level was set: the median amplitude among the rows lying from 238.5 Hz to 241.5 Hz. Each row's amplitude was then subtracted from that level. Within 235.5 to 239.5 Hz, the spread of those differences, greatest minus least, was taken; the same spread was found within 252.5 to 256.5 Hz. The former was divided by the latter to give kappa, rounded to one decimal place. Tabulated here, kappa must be 1.4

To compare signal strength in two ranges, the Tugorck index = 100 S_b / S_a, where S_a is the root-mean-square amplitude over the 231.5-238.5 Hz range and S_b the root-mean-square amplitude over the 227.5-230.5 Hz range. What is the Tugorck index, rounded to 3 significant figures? 103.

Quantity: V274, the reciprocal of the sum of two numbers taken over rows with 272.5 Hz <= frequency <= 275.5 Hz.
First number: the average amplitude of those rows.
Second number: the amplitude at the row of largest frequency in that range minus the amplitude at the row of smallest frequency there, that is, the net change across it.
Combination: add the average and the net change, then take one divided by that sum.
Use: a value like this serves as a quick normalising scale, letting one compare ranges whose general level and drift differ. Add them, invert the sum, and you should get 0.069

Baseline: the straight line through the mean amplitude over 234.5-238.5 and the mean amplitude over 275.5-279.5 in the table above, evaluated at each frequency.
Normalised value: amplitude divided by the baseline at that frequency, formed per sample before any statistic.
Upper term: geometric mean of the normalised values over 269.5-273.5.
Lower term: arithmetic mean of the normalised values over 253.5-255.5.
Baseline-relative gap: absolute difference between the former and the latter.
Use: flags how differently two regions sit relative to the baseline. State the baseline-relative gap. 0.28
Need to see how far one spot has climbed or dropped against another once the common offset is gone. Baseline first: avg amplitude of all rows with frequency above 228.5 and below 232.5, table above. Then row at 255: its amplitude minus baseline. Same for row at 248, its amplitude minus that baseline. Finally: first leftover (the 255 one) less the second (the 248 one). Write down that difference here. -1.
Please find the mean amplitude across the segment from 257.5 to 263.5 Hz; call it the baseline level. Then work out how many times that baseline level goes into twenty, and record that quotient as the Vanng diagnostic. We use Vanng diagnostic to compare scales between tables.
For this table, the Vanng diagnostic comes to 0.67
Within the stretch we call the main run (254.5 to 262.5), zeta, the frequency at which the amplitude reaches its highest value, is 256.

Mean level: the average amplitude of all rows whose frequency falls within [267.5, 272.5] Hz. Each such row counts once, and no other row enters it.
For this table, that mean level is 19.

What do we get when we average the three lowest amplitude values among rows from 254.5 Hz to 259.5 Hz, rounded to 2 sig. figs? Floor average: 30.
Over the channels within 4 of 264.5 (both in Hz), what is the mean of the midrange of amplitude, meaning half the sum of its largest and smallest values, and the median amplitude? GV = 26.9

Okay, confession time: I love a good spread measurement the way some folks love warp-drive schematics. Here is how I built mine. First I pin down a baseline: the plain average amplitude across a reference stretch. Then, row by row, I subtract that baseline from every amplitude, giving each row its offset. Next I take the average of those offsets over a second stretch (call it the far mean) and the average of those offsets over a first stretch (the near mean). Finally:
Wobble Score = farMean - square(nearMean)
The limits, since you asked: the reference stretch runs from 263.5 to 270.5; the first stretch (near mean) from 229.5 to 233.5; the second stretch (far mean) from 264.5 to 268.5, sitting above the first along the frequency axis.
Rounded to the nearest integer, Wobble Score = -97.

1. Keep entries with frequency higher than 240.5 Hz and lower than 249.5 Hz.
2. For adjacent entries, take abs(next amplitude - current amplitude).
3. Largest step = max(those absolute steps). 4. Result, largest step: 1.1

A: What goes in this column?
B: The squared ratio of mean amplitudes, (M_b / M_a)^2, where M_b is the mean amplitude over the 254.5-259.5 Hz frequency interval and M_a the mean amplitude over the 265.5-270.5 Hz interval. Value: 1.9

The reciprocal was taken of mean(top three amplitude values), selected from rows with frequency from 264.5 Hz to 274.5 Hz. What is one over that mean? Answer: 0.0393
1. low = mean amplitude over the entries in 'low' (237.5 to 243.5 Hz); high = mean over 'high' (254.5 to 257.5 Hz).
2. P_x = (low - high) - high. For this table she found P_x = -30.3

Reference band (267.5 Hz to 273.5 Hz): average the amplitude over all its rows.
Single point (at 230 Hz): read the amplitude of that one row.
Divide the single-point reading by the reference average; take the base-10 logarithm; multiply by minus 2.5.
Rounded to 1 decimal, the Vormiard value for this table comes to -0.7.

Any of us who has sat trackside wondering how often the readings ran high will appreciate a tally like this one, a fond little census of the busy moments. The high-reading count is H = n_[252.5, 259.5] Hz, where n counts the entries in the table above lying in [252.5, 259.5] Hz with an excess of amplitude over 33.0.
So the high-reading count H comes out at 0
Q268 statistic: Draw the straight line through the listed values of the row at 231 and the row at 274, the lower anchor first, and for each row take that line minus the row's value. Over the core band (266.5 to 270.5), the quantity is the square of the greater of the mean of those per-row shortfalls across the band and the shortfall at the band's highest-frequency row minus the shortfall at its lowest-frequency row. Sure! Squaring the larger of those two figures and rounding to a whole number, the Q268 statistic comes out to 21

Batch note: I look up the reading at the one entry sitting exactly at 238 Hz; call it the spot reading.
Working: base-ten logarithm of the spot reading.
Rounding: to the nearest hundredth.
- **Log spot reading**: 1.53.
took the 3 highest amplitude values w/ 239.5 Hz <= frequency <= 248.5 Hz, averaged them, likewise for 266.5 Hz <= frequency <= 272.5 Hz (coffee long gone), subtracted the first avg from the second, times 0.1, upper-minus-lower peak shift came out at -1.11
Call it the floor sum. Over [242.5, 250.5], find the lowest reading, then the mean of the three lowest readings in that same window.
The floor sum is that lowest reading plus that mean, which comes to 66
